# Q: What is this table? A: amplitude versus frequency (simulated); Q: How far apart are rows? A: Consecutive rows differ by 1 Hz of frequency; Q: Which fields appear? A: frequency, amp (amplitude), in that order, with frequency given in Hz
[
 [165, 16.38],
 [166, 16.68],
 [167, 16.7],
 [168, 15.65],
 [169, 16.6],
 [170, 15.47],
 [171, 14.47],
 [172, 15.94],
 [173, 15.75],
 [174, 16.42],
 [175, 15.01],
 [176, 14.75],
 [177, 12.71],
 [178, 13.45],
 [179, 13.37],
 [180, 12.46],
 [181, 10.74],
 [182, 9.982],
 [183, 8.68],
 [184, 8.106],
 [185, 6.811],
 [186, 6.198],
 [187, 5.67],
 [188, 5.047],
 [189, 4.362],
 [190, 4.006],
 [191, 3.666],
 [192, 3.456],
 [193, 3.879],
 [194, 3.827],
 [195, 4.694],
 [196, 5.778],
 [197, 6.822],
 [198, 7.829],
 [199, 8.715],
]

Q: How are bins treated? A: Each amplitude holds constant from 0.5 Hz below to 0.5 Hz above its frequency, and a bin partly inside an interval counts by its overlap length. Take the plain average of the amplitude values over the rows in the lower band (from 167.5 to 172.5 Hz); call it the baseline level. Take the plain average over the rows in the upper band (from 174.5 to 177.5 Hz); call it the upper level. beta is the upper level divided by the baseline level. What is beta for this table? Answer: 0.91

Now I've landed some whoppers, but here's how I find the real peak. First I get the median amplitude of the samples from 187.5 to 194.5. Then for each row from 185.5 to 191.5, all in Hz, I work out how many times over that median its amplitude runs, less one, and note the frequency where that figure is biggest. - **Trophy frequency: 186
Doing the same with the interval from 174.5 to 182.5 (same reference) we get 175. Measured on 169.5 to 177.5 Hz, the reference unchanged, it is 174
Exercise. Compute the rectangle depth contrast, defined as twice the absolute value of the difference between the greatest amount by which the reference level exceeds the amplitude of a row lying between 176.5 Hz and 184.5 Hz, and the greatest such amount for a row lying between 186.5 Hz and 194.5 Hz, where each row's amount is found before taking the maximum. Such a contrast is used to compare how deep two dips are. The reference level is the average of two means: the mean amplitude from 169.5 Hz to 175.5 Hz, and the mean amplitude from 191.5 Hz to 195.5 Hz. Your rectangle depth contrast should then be 9.3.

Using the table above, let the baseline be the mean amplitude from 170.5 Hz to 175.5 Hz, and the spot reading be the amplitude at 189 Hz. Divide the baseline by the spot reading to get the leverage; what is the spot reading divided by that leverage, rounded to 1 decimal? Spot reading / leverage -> 1.2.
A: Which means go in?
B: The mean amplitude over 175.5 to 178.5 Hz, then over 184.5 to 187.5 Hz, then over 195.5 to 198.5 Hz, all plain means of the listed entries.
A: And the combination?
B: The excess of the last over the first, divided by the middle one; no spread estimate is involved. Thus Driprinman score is -1.1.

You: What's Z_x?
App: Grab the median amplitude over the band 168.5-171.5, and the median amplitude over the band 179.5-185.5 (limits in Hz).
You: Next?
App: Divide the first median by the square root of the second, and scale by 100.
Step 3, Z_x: 506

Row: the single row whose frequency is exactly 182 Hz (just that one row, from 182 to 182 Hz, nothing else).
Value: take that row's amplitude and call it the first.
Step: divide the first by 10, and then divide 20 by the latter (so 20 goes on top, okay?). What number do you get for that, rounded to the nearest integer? 20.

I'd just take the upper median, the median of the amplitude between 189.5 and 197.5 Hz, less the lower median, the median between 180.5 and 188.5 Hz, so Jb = -3.5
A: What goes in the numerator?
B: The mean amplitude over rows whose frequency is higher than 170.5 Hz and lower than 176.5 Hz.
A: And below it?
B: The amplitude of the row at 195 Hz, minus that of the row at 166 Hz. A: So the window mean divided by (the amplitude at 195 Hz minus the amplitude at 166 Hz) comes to -1.3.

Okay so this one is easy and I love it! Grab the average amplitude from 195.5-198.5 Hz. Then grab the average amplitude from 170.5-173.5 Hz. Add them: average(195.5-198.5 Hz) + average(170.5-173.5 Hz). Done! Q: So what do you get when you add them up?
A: 22.2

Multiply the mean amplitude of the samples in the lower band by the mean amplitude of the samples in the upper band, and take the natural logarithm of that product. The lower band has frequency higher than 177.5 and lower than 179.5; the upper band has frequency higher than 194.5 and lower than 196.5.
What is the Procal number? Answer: 4.3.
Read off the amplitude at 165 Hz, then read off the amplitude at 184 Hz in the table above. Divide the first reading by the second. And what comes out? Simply 2.0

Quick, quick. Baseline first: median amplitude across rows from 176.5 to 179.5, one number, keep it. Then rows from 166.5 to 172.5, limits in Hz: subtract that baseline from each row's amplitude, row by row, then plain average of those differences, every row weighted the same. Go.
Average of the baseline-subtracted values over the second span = 2.4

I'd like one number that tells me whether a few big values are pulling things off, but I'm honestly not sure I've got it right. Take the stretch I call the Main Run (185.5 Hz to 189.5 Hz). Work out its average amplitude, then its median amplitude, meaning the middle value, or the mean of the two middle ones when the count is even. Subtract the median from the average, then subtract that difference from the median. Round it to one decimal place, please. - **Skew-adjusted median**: 5.4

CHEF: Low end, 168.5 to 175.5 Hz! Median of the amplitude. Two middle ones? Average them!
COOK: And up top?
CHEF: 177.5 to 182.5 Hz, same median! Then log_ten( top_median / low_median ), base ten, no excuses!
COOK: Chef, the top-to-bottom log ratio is -0.10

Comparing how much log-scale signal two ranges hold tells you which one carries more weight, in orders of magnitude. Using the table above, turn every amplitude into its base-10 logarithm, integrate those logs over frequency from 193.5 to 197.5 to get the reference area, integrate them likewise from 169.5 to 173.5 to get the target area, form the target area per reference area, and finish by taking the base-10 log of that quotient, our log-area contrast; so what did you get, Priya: 0.22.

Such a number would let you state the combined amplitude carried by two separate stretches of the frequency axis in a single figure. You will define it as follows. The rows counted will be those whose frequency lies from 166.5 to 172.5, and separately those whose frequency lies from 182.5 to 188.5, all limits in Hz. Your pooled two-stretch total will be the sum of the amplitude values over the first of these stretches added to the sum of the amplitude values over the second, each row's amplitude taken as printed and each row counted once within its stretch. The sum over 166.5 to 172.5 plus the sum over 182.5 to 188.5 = 135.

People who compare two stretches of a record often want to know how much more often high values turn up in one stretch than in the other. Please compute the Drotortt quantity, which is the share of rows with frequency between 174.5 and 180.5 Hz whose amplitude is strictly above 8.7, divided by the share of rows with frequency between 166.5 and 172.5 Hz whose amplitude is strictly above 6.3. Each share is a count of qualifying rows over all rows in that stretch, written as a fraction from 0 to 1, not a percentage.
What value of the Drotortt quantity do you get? 1.0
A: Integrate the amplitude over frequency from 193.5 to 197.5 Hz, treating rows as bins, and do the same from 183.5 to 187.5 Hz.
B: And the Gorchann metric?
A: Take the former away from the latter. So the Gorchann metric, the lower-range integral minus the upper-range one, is 6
